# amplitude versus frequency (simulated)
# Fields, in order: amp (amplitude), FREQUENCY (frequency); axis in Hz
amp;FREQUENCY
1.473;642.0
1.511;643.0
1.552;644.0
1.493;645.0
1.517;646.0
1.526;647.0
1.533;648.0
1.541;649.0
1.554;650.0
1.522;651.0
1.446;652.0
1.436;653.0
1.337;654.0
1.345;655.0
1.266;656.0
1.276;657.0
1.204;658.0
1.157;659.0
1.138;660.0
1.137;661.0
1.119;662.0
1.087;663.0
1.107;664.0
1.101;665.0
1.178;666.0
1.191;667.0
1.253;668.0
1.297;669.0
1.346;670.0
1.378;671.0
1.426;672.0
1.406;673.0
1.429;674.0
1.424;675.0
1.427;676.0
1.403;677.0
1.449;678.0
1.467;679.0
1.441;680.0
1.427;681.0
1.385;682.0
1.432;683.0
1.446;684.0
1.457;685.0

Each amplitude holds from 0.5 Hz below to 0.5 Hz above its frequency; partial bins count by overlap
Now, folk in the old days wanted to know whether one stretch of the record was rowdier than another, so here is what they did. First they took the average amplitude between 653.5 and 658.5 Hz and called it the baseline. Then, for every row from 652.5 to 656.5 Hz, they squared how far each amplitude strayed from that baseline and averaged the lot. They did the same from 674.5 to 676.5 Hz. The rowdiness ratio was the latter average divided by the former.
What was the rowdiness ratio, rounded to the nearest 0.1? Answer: 2.7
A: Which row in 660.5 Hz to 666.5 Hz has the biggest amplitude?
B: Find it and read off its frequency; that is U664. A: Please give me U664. 666.0 Hz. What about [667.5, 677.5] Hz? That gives 674.0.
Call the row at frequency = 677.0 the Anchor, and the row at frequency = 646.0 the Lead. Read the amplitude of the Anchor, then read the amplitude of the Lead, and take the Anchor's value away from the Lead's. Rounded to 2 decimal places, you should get 0.11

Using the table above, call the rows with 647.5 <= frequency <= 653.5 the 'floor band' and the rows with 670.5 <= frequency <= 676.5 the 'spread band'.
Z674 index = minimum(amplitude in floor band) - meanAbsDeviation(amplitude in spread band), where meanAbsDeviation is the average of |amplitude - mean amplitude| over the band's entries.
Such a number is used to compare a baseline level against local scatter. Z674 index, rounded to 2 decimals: 1.42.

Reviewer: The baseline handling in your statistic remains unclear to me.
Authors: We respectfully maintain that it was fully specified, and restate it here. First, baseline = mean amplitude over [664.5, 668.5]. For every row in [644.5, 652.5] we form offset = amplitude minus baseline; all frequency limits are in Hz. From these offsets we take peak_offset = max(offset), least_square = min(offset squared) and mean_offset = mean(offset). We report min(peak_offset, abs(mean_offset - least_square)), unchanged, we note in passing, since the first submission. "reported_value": 0.27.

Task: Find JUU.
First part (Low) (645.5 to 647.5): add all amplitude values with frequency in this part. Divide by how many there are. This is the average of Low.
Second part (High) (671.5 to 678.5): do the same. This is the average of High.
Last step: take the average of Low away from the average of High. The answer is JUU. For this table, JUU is -0.1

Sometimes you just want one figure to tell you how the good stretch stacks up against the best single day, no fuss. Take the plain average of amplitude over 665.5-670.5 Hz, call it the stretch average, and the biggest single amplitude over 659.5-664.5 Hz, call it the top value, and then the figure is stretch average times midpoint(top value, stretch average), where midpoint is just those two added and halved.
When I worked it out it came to 1.5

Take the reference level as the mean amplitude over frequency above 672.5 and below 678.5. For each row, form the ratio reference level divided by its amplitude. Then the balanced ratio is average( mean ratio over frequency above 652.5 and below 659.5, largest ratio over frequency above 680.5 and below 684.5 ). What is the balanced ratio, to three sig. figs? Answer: 1.07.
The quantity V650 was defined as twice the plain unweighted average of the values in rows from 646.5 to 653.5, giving 3.02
